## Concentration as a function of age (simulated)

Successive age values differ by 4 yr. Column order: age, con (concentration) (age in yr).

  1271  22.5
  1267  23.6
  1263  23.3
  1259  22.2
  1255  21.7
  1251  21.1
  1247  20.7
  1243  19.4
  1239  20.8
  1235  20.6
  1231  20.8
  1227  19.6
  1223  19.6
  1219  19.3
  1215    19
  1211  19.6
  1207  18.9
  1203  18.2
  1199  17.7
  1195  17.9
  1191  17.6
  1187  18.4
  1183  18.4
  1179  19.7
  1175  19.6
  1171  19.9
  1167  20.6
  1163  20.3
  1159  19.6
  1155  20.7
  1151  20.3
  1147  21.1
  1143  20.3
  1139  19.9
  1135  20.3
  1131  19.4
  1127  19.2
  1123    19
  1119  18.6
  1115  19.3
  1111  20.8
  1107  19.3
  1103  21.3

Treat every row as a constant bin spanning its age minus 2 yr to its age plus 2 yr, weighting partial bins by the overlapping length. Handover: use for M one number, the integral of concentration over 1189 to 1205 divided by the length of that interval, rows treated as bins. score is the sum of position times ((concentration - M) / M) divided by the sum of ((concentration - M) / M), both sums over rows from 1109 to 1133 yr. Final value 1119.5 yr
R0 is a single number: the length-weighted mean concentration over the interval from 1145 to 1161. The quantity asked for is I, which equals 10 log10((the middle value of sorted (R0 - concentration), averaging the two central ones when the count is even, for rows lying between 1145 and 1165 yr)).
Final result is -9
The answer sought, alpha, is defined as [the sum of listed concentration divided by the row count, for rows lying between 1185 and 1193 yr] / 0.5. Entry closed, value 36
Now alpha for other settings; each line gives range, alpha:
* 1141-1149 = 41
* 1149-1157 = 41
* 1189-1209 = 36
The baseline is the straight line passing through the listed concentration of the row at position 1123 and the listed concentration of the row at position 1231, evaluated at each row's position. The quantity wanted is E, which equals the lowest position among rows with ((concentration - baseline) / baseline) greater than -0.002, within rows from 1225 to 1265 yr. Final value 1231 yr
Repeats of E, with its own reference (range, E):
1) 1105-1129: 1107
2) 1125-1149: 1127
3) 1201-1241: 1231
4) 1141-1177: 1143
